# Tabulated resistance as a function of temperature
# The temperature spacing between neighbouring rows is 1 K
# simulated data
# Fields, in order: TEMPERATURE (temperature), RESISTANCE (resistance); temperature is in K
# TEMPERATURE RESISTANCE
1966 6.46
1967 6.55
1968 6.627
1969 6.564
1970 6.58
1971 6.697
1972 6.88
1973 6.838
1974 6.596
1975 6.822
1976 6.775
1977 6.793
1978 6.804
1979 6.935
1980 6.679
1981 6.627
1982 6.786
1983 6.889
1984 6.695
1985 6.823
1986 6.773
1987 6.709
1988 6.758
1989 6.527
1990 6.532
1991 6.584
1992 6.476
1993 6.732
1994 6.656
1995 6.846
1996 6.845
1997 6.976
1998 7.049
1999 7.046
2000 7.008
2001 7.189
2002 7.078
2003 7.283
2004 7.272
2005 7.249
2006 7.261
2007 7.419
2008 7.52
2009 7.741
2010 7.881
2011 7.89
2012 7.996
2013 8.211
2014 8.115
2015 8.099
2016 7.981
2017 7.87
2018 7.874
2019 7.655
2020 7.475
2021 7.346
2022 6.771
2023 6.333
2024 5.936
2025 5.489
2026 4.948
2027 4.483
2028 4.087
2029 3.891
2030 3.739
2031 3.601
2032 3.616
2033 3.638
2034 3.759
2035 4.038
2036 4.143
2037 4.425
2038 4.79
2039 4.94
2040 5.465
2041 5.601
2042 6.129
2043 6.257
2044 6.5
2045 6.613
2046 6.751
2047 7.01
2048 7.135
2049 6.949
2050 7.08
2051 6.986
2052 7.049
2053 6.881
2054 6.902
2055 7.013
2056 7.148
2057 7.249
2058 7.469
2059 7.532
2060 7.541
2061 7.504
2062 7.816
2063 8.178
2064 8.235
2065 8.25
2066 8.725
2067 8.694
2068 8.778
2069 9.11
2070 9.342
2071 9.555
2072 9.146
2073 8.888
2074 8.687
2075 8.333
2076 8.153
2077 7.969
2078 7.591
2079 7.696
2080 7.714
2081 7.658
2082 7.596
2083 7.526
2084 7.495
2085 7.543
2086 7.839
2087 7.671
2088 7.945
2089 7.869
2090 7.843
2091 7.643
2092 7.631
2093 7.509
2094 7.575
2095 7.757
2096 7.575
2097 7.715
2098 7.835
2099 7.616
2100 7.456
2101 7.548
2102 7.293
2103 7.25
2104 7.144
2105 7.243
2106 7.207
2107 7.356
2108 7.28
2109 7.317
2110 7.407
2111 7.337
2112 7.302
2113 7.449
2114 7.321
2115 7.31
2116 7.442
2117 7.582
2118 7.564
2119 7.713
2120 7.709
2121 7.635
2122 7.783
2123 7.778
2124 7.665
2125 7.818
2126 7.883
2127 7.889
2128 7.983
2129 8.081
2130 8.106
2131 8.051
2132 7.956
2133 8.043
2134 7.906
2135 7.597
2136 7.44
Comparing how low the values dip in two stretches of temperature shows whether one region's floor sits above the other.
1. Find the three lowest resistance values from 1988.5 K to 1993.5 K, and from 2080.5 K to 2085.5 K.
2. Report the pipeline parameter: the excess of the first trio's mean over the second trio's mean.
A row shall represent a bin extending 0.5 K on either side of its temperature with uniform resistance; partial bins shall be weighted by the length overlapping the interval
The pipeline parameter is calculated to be -1.0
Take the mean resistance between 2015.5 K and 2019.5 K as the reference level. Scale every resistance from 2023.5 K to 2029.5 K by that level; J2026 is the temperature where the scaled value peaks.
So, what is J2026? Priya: 2024 K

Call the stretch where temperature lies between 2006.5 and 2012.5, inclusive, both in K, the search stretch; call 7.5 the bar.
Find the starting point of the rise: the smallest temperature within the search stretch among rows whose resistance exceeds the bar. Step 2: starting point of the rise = 2008 K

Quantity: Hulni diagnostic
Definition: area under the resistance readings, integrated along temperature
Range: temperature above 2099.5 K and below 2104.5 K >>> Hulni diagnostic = 37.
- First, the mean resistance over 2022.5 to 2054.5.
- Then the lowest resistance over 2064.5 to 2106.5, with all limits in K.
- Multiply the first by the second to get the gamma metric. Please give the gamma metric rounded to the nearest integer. 39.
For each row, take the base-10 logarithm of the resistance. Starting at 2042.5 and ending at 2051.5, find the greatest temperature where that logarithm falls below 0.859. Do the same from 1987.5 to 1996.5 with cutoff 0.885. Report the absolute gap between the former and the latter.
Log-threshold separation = 55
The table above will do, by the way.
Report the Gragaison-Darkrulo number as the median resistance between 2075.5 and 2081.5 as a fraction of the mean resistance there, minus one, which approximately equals -0.012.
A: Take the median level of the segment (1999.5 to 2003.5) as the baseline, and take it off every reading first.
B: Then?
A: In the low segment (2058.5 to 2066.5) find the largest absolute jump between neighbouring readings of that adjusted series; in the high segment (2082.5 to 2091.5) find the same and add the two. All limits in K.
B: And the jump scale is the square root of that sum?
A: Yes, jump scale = 0.88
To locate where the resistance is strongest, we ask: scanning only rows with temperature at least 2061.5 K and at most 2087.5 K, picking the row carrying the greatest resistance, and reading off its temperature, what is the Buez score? 2071 K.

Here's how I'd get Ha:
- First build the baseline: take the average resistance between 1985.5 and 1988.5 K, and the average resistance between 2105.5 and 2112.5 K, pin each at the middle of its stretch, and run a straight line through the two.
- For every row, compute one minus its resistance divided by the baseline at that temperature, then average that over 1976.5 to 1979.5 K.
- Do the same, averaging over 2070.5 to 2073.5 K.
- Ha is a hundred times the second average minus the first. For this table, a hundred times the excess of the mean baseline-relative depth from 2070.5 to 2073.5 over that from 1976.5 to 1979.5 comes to -27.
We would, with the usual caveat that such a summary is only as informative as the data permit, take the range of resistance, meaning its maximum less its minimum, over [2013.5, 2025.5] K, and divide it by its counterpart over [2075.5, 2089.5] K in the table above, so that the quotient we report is 4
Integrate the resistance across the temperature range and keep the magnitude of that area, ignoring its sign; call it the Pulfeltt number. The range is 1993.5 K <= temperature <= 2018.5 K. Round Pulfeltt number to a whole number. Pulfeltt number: 186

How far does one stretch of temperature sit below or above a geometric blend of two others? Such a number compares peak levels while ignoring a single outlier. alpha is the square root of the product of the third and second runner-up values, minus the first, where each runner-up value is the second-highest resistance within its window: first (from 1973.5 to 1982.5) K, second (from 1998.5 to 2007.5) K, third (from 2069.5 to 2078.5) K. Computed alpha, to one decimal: 1.4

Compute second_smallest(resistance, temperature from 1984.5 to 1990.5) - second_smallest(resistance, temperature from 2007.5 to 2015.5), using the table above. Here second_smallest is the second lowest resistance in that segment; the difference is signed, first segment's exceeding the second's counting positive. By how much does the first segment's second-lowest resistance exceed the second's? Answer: -1.2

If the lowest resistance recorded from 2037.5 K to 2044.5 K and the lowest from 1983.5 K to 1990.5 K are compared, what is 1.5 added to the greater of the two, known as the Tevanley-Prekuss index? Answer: 8.03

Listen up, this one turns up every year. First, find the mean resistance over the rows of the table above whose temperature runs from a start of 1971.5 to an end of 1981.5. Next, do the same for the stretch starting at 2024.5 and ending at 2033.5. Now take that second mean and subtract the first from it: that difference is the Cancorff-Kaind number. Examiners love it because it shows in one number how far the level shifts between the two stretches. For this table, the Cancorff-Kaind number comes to -2.6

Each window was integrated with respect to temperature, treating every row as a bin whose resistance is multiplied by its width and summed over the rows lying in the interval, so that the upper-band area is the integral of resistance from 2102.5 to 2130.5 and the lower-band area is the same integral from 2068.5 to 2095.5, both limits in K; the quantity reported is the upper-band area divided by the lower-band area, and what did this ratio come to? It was 1.0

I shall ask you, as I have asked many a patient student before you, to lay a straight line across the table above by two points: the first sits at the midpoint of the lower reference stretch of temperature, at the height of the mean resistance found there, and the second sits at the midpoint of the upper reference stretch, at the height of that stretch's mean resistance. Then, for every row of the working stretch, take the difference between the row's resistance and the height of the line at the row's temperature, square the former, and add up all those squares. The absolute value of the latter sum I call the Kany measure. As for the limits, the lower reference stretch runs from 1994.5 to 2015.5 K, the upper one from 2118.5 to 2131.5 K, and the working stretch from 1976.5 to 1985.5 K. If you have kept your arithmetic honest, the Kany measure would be 2.9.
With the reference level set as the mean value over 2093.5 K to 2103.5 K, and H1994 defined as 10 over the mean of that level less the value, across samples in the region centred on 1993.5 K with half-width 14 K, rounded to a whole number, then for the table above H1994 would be 15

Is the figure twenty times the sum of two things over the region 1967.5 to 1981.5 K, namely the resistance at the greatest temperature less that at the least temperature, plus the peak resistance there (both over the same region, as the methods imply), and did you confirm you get 139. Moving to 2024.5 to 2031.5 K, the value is 72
